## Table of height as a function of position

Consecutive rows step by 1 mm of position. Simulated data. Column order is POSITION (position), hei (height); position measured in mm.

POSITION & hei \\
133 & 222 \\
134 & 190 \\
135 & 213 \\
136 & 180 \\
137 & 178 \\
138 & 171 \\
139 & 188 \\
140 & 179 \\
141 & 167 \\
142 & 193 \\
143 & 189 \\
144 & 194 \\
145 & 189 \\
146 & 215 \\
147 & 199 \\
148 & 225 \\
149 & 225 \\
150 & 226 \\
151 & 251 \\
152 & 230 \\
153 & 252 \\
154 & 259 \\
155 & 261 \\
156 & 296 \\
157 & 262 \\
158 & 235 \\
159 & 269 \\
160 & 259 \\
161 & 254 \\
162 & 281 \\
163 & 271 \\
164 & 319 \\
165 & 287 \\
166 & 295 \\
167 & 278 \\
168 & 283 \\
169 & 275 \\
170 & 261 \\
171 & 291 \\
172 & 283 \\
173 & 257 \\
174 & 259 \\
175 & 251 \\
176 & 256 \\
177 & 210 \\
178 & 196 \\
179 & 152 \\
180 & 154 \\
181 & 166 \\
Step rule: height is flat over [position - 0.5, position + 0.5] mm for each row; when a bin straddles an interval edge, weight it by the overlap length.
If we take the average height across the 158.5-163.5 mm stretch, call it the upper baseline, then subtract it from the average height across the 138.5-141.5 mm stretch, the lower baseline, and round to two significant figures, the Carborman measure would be -89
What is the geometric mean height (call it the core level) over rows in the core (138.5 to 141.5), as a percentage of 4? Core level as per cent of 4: 4445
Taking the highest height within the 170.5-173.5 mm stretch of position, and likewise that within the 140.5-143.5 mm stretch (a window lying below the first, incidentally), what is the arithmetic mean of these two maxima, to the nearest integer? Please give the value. 242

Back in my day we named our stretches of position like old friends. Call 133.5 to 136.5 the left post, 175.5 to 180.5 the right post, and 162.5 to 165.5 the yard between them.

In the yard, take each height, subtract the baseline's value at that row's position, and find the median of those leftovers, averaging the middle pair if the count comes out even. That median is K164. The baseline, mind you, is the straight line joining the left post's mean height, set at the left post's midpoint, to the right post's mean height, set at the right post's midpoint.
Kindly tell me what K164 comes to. 93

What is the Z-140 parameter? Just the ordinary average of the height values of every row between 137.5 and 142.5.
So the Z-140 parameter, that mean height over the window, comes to 180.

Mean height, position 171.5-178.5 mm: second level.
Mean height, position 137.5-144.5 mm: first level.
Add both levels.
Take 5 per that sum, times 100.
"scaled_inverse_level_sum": 1.17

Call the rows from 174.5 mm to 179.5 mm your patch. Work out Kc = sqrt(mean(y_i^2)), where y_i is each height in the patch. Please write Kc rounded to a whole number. 216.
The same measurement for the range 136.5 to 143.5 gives 181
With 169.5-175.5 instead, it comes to 267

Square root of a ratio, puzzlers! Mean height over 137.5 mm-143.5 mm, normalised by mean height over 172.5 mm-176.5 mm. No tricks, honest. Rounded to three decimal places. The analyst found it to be 0.842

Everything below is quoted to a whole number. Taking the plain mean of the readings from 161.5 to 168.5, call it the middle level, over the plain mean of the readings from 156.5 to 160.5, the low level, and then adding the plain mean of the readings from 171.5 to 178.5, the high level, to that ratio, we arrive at 246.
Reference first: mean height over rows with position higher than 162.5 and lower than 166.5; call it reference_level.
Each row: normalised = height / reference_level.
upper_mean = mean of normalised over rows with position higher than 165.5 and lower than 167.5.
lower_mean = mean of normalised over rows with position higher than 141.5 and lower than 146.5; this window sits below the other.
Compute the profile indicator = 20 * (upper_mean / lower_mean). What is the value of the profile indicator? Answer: 29.2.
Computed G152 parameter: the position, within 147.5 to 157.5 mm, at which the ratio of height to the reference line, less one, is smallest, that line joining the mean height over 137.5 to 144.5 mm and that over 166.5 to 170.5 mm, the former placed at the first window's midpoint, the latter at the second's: 152 mm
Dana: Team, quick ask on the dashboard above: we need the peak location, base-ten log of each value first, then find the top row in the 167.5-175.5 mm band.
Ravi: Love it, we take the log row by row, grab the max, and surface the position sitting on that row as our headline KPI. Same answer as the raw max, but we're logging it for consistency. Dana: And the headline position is 171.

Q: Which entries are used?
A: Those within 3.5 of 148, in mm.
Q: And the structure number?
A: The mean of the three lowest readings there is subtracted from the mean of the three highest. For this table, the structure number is 33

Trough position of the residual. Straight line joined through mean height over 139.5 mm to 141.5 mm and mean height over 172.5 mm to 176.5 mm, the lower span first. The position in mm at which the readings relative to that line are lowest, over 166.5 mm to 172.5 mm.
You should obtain 170 mm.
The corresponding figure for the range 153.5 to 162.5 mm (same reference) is 158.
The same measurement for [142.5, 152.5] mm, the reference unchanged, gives 145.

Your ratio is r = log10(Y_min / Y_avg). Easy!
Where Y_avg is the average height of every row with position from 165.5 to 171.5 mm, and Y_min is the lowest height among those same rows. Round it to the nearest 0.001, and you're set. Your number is -0.031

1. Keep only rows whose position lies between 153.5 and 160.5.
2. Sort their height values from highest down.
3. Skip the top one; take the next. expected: 269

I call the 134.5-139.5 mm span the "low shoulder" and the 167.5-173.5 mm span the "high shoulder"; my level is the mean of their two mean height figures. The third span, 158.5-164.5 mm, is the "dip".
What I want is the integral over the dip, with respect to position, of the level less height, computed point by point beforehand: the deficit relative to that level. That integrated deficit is -270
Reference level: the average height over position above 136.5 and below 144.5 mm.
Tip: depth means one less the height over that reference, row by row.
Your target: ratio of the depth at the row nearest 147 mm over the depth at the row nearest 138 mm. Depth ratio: -1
